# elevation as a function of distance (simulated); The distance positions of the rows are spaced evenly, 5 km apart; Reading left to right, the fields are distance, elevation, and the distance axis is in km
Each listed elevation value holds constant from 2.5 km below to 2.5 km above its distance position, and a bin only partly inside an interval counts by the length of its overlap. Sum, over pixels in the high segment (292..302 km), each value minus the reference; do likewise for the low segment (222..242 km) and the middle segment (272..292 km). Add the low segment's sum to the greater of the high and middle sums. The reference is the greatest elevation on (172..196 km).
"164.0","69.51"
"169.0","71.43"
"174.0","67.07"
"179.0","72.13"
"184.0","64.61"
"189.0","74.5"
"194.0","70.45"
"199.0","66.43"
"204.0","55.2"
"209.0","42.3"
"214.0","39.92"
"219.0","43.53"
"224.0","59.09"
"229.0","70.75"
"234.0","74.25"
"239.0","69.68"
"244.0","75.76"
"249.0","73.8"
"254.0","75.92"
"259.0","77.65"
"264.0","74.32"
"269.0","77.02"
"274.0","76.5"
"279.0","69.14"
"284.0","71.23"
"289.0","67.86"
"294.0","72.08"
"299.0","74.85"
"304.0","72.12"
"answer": -26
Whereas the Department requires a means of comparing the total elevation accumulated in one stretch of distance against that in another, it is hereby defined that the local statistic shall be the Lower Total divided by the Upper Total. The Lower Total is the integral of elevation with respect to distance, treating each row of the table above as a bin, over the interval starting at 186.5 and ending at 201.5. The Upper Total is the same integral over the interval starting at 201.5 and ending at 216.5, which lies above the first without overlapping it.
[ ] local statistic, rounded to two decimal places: 1.54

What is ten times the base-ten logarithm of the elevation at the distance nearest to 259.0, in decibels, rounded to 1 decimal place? 18.9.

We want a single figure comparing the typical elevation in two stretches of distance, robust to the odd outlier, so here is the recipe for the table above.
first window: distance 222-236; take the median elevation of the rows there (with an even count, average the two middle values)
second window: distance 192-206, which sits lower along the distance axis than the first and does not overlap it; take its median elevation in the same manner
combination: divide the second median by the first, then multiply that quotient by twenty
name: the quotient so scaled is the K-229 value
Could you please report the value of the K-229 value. 18.8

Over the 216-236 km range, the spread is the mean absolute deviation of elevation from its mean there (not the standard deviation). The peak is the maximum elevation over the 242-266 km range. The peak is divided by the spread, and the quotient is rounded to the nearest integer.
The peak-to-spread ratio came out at 7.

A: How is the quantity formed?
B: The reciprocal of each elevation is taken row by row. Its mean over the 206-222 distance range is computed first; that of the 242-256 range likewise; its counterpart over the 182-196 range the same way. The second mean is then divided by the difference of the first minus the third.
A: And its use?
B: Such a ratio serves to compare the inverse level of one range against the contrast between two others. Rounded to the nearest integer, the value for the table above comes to 1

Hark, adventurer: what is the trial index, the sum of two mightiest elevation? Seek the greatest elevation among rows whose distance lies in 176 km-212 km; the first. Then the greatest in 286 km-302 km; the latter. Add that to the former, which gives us 149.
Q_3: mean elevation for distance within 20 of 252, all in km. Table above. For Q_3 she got 75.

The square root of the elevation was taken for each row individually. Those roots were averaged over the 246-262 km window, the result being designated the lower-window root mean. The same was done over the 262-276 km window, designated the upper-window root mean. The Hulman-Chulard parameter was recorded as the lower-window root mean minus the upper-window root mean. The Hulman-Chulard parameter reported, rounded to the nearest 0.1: 0.0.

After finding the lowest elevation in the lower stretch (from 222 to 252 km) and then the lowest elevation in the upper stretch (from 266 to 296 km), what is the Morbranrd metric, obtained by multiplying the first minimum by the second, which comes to 4010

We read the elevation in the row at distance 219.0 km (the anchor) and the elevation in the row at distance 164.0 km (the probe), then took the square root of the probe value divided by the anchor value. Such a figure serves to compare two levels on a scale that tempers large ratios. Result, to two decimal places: 1.26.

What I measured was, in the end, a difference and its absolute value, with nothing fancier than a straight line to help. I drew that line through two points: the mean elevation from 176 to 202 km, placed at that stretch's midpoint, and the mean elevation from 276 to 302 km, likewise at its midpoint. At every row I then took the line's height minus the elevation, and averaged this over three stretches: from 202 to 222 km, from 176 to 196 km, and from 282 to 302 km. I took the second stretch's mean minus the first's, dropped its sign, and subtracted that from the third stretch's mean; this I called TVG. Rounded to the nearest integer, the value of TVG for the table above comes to -26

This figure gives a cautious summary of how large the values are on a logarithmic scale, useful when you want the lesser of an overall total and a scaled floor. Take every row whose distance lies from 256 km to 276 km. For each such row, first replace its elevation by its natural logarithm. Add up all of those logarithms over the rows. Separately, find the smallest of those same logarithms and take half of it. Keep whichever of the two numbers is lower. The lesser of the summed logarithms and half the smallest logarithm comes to 2.154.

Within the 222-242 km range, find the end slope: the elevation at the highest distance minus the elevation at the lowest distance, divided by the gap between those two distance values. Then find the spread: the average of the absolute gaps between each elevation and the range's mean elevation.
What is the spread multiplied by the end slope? 3.3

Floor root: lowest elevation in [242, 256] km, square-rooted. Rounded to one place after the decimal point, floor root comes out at 8.6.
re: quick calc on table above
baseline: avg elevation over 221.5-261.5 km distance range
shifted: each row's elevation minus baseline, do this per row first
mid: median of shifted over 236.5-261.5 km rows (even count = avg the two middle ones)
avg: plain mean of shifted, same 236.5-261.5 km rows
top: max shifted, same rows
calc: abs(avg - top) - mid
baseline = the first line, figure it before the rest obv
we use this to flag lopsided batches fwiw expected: -1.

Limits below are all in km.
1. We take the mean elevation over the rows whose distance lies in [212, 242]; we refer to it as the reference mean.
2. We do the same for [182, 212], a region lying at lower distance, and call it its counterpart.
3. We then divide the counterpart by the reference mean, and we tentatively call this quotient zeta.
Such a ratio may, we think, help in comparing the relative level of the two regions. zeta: 1.0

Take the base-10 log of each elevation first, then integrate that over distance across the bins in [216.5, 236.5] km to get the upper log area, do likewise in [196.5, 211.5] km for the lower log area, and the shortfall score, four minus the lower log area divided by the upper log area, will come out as 3.3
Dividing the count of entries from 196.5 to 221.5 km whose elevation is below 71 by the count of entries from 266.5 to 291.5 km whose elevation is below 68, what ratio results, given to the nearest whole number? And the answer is 5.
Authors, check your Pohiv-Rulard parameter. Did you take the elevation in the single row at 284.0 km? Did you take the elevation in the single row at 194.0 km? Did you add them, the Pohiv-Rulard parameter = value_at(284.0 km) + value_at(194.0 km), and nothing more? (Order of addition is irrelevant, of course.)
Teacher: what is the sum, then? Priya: 142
